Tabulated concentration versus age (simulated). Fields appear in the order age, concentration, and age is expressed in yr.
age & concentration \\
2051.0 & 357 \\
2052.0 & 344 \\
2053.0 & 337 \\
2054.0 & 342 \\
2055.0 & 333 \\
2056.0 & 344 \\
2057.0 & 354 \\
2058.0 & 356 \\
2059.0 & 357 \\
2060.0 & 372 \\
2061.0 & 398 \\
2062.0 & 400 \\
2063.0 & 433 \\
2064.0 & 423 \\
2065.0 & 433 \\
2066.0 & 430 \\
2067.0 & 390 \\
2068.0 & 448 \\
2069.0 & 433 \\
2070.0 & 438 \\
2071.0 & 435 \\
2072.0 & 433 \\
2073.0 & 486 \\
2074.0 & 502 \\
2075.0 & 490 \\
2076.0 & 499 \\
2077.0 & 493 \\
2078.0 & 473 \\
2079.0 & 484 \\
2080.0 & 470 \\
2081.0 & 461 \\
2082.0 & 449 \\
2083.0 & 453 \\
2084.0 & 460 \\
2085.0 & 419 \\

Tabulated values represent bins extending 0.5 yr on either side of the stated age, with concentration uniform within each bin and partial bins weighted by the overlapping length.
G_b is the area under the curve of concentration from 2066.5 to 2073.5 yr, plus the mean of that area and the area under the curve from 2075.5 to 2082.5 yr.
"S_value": 6259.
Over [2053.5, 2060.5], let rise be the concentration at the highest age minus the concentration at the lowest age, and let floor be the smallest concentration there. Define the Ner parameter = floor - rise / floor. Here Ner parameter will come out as 333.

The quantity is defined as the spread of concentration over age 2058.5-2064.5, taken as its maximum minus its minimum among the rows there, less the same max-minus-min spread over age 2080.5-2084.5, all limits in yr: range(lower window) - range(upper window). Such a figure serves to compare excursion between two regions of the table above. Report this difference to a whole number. 64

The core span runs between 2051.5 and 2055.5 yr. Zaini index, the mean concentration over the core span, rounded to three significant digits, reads 339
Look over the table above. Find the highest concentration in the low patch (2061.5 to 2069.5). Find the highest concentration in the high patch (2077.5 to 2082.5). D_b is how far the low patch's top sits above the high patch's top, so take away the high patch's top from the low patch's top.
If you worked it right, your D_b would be -36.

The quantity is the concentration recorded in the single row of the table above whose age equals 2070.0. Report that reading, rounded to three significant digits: 438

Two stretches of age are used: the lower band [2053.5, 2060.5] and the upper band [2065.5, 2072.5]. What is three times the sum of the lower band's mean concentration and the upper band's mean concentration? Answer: 2342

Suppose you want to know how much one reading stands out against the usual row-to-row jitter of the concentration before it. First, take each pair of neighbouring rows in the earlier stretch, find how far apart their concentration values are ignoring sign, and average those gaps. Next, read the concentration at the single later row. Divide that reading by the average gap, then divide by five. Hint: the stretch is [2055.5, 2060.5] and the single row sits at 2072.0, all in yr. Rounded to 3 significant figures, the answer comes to 12.4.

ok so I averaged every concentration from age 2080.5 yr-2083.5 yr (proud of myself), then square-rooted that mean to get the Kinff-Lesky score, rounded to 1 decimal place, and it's 21.3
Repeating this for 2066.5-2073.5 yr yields 20.9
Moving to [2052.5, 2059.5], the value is 18.6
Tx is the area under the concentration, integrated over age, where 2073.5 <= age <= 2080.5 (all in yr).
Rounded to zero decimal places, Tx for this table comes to 3411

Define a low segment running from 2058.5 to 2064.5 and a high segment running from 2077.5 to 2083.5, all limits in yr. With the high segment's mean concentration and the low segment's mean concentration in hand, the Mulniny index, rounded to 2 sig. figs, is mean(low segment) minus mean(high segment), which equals -68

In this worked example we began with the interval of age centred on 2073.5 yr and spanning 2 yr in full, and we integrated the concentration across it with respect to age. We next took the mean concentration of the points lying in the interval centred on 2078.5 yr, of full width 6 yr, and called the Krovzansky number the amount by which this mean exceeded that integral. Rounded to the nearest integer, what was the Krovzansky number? -508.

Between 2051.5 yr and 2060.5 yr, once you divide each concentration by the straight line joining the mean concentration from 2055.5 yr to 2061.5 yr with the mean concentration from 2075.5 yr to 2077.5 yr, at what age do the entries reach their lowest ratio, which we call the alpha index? 2059.0 yr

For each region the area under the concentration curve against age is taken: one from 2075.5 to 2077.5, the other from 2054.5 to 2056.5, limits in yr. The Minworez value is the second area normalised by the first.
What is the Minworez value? 0.68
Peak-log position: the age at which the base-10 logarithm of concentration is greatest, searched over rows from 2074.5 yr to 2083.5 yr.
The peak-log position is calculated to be 2076.0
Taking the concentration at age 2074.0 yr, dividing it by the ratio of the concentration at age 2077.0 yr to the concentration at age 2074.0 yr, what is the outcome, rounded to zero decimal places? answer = 511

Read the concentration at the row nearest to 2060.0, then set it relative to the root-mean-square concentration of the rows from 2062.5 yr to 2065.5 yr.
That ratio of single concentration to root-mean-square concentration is 0.87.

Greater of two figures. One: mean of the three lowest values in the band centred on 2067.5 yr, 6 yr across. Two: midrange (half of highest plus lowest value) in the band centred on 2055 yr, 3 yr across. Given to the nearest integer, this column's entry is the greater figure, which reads 418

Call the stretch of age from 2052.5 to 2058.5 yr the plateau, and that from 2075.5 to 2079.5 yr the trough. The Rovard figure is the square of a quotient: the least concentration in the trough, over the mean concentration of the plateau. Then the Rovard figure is 1.89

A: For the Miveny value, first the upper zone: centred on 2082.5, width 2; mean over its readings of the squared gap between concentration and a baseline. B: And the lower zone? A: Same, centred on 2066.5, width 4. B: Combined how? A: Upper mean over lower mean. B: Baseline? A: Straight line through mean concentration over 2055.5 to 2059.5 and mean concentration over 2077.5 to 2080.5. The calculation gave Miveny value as 2.1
